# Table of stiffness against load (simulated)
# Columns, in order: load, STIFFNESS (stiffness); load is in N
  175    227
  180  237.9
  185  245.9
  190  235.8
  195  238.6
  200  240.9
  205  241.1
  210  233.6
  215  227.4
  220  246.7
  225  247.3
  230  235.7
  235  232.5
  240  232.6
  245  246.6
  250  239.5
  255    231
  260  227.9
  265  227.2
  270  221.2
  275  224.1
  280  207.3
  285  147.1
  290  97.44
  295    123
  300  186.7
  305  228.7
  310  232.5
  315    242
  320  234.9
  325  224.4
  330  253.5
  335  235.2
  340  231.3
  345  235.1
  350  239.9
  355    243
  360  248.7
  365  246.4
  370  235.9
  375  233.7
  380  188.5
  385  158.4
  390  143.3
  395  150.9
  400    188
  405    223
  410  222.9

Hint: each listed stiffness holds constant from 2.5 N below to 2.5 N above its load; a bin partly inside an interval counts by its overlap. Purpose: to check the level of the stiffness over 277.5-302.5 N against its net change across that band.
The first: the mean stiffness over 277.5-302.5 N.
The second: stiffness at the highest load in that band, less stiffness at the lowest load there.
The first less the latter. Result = 173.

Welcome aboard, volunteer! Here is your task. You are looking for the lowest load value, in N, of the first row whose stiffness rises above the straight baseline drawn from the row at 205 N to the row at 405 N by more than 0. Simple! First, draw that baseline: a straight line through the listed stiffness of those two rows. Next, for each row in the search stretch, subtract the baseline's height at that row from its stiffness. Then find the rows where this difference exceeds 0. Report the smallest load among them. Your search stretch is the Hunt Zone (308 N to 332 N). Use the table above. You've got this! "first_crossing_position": 310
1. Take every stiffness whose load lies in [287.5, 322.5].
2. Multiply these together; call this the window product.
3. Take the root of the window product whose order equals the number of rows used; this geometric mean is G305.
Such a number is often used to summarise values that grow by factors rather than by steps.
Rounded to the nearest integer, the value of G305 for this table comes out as 183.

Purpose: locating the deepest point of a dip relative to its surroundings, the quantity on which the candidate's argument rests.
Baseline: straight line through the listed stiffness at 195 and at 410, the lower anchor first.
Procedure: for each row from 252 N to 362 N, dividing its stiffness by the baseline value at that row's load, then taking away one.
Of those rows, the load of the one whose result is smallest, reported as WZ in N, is 290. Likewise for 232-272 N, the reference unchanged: 270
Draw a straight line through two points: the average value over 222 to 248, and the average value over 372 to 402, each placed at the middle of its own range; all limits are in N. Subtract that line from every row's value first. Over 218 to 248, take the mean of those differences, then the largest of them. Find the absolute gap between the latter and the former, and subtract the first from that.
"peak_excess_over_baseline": 11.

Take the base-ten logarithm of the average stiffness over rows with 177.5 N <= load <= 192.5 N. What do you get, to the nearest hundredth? 2.38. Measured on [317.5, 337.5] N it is 2.37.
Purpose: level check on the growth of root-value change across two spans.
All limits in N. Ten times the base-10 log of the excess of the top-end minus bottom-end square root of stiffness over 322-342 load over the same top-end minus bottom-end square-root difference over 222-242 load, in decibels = -1.5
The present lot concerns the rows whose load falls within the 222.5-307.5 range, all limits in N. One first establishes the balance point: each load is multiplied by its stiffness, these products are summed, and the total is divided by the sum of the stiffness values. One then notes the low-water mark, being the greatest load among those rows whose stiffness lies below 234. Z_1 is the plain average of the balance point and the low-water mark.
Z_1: 283.4 N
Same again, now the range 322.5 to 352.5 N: 338.8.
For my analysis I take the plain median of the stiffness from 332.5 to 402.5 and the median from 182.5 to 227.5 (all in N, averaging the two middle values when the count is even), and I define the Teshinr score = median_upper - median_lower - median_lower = -247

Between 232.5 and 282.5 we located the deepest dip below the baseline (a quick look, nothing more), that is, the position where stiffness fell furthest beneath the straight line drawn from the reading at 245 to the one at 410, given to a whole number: 280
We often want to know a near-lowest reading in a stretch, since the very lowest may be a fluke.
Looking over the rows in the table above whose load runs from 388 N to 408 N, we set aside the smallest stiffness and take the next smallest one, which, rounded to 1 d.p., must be 150.9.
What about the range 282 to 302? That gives 123.0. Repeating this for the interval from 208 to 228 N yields 233.6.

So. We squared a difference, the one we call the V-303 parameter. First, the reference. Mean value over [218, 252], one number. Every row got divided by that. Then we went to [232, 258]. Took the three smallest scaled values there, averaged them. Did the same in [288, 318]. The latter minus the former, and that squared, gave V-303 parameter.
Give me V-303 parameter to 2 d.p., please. 0.16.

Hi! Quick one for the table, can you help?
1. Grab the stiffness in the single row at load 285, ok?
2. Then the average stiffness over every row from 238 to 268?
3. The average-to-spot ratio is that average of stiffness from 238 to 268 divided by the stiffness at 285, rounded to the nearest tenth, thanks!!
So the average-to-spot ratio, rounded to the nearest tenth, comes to 1.6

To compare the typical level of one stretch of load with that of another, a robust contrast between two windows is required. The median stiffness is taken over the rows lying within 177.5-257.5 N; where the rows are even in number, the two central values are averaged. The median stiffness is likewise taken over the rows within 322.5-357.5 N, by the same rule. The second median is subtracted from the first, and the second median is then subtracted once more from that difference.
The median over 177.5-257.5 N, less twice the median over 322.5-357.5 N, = -232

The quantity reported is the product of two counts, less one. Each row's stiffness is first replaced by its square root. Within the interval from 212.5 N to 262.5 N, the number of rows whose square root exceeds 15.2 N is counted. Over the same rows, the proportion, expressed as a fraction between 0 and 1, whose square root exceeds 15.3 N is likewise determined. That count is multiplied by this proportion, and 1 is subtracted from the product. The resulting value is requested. 2.5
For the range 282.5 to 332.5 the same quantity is 0.2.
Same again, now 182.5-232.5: 6.2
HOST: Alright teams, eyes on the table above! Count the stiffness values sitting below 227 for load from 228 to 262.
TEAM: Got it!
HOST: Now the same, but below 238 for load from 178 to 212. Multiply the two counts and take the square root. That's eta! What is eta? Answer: 0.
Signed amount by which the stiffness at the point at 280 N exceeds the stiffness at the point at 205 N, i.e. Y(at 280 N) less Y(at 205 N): -34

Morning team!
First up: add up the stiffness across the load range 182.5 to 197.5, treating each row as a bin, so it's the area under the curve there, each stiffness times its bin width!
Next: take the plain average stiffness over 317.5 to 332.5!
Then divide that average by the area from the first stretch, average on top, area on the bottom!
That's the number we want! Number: 0.066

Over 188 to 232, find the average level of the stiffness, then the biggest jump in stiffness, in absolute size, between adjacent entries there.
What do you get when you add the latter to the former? 258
